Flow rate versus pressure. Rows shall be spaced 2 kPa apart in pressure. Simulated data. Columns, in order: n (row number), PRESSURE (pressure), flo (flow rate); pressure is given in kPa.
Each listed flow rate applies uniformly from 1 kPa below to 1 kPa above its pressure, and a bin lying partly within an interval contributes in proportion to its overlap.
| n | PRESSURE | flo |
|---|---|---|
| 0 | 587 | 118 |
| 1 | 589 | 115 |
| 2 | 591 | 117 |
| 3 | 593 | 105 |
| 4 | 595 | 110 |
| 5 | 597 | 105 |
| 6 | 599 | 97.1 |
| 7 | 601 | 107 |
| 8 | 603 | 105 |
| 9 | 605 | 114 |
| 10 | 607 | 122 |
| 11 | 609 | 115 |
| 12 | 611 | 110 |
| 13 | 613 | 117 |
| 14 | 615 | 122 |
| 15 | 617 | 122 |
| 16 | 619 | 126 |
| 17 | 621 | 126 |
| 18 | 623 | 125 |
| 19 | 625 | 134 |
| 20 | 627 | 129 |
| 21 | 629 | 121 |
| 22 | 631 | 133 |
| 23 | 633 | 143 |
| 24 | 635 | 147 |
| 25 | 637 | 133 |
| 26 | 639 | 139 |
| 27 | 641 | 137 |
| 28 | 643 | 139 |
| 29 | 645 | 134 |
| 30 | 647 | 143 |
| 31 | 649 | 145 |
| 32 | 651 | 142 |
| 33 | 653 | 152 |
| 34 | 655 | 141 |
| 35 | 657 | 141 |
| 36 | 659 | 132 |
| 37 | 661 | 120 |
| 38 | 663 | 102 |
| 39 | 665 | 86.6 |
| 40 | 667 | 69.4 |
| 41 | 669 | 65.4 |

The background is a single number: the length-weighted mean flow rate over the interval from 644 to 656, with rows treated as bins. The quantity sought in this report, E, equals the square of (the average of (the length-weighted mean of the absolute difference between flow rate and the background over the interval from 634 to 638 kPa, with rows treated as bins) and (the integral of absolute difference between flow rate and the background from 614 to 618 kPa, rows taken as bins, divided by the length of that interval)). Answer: 194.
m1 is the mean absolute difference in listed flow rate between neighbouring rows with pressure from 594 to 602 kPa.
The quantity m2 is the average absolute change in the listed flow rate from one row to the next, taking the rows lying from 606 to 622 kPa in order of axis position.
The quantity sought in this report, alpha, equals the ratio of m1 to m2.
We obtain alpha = 1.9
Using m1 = 8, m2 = 4.0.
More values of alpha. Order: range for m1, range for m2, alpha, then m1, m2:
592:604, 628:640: 0.6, 6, 9.2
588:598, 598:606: 0.9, 6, 7.0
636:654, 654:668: 0.4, 5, 11.9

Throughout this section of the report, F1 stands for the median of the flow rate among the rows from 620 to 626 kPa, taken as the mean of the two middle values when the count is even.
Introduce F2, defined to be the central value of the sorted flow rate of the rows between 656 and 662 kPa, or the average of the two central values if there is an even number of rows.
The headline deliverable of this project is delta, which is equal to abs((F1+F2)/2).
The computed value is 129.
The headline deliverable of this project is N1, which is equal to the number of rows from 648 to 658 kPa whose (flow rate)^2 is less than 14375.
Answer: 0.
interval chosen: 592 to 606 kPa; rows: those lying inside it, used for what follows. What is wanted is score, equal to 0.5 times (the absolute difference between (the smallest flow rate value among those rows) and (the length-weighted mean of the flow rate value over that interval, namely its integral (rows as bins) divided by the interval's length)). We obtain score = 5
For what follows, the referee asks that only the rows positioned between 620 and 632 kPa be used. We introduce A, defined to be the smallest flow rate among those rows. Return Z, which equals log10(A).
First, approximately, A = 121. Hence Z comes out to 2.08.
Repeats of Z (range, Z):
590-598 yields 2.02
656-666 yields 1.94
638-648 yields 2.13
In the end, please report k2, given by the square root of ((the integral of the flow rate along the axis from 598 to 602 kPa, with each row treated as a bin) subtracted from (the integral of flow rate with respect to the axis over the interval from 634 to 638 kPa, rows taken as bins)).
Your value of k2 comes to 12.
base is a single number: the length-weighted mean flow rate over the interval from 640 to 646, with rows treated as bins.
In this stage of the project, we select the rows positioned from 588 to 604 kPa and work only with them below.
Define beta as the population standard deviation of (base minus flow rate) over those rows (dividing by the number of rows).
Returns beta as 5.9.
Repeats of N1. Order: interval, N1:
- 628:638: 0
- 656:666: 2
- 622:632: 0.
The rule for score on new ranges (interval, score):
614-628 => 2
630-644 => 3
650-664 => 15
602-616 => 5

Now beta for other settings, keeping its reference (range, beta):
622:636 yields 8.6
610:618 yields 4.9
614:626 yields 4.0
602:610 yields 6.0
